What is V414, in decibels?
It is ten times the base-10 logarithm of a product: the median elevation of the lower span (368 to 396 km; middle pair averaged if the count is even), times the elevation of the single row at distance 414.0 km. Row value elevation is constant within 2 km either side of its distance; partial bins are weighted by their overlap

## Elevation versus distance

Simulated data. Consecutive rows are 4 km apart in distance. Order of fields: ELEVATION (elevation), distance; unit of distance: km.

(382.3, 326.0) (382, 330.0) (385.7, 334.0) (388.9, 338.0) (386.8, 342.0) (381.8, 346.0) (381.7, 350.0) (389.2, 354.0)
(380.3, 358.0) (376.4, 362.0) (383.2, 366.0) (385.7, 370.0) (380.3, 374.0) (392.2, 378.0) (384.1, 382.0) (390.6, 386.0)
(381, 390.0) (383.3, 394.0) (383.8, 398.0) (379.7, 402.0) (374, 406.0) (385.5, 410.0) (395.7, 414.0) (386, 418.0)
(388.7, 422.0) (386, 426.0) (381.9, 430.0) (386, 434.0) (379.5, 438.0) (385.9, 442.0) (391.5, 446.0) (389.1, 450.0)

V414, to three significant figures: 51.8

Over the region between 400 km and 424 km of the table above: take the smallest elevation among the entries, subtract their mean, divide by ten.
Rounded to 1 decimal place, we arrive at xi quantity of -1.1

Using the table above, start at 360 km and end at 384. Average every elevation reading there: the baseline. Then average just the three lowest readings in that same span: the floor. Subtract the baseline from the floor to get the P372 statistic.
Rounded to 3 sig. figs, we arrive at -3.68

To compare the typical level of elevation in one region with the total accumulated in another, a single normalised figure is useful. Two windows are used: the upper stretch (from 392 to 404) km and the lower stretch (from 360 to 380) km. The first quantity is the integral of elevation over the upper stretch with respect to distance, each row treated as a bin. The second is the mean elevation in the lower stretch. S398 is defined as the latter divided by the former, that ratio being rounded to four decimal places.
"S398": 0.0836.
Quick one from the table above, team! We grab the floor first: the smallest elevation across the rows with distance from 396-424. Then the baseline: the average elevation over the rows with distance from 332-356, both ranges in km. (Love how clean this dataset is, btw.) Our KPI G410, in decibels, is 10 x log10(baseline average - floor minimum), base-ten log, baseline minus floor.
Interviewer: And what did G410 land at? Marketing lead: 11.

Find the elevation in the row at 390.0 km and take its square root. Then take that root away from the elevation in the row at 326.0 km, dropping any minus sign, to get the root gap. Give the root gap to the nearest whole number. 363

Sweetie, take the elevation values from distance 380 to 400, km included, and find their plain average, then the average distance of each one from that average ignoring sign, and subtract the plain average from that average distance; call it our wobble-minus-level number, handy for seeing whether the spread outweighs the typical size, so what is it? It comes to -382.1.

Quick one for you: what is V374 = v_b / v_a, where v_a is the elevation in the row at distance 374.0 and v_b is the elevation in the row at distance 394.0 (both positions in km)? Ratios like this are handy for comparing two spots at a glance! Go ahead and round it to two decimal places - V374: 1.01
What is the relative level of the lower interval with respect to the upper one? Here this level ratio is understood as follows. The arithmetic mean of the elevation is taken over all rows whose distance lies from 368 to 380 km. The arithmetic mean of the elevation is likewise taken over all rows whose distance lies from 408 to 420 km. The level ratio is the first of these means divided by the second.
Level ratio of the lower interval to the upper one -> 0.99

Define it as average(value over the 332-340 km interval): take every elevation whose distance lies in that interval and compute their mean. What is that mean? 387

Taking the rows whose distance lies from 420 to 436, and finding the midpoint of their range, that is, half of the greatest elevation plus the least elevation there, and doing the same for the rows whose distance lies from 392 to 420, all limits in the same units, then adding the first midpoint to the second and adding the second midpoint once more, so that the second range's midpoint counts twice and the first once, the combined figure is 1155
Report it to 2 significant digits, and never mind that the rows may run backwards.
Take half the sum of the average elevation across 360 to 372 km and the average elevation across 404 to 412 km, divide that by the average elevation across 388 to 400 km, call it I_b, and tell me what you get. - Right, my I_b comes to 0.99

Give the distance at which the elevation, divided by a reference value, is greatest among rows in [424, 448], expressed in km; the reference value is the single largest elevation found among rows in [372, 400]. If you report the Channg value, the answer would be 446.0 km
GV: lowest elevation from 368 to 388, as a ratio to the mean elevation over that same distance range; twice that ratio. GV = 1.97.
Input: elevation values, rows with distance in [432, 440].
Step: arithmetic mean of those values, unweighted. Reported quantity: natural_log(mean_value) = 5.947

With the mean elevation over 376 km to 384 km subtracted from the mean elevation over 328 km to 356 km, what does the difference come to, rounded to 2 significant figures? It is -3.0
